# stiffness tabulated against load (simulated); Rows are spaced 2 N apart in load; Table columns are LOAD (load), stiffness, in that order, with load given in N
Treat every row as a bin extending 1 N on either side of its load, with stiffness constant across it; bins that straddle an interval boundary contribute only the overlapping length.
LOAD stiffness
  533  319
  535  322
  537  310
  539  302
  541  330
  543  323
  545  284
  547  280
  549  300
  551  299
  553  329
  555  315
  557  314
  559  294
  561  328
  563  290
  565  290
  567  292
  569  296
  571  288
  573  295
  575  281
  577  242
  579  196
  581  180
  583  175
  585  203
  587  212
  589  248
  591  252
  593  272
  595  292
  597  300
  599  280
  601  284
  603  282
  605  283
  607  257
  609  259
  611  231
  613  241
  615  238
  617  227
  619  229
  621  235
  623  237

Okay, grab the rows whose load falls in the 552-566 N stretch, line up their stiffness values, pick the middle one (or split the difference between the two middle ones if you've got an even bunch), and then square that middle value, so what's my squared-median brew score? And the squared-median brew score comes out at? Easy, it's 98596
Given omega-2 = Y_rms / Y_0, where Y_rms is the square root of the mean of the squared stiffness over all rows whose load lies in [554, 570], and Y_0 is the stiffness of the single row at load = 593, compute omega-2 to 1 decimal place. 1.1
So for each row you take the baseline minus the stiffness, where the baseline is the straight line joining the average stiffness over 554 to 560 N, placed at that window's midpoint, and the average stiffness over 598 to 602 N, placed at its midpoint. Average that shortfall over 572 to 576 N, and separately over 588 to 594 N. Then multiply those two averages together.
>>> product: 286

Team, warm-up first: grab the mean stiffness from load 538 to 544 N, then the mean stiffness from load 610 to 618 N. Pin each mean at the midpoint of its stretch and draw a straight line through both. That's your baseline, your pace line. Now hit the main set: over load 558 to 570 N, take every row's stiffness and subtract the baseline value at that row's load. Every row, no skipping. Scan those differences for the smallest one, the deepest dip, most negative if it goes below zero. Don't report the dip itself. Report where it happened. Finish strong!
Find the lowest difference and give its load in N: 559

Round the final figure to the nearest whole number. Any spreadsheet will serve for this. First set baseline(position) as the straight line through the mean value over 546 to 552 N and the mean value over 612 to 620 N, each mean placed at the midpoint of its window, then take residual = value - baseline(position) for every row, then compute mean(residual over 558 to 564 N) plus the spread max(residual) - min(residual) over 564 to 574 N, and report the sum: 34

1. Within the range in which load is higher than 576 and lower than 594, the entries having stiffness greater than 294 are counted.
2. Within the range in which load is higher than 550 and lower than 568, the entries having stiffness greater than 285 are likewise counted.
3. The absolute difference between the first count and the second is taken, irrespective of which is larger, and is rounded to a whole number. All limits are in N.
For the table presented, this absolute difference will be 9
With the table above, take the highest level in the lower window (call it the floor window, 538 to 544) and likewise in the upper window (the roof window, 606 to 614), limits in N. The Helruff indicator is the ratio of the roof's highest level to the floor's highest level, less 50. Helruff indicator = -49.2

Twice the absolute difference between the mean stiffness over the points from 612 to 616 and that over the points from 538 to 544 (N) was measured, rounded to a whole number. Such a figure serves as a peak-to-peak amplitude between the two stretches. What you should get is 158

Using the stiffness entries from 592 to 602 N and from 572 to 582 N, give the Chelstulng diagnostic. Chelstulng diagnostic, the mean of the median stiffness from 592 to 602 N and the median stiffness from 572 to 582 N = 263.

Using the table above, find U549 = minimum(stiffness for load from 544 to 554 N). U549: 280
